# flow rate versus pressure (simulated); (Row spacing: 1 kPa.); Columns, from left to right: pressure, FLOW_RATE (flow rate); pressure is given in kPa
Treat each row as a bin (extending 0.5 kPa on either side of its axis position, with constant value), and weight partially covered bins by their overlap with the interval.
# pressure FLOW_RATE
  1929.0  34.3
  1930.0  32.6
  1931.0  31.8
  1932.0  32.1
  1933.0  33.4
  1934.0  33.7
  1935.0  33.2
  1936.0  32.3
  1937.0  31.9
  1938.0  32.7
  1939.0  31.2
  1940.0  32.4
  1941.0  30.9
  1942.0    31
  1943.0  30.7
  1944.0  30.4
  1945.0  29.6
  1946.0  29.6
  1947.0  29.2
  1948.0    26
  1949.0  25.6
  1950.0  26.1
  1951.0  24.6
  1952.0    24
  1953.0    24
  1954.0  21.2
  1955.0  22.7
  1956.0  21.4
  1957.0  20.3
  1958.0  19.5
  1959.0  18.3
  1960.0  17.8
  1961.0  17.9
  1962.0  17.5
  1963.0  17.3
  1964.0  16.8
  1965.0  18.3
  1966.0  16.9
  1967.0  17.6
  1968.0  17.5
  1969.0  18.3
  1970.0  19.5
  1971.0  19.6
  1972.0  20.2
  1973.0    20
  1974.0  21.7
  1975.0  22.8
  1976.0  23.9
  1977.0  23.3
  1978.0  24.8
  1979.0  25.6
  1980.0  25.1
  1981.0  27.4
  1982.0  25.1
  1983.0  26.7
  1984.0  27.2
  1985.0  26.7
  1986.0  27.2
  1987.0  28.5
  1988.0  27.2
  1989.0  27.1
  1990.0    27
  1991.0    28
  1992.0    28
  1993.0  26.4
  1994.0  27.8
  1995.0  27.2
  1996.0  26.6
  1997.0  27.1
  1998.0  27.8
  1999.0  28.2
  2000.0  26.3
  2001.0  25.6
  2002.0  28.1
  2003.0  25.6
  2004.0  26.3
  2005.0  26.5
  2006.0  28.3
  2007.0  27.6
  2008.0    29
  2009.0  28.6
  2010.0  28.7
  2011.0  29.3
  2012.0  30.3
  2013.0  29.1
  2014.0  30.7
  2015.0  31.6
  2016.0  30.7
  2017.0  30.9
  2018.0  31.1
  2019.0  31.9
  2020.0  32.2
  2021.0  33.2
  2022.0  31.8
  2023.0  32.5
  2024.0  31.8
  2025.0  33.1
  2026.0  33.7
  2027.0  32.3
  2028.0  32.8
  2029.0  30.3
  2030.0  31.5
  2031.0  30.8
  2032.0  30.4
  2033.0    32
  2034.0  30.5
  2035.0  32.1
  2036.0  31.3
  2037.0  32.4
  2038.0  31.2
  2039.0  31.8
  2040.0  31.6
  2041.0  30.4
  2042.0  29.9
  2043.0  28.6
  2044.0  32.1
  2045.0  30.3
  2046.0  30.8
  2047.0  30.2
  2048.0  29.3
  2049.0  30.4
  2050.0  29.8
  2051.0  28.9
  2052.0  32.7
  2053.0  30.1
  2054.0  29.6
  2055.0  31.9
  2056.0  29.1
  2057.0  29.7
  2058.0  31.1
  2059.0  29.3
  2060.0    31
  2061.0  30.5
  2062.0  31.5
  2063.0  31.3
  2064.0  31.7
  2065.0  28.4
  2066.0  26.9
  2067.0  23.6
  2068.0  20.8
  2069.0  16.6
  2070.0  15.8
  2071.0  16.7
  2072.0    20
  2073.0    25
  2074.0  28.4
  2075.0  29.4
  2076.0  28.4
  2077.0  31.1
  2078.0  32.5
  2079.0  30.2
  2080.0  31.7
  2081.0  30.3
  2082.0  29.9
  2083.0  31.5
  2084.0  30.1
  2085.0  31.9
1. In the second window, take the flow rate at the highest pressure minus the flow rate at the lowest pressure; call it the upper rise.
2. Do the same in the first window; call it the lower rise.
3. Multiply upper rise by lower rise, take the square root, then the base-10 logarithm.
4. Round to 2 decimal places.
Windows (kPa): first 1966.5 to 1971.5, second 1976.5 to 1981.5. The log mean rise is 0.46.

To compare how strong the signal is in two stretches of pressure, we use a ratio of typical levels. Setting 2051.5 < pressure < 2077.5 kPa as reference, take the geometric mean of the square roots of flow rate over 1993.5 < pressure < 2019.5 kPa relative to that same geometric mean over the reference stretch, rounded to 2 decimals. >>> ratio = 1.03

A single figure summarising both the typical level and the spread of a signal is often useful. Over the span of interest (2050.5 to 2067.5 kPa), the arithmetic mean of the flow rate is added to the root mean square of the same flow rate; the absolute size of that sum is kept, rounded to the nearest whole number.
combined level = 60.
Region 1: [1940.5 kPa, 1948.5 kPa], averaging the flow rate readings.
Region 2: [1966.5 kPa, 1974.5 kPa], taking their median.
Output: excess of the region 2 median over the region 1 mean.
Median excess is -10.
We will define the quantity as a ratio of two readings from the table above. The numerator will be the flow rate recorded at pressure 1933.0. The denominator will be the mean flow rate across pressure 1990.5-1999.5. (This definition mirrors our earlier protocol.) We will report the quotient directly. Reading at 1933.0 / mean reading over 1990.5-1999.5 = 1.22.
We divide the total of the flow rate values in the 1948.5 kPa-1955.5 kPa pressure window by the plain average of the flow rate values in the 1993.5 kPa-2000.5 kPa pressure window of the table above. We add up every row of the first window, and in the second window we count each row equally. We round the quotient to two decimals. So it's 6.16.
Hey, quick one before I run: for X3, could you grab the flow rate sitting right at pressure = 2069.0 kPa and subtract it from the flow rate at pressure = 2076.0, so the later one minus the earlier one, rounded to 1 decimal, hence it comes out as 11.8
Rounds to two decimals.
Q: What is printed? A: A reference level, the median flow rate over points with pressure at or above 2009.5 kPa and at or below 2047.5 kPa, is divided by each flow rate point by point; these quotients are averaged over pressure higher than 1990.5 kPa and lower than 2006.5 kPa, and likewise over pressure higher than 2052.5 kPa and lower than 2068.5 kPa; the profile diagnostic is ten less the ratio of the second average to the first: 9.06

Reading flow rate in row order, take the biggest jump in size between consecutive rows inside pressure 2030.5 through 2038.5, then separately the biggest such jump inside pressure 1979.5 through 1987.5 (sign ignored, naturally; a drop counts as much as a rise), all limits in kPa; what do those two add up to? 3.9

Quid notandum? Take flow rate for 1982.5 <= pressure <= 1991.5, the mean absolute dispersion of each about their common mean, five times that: 2.1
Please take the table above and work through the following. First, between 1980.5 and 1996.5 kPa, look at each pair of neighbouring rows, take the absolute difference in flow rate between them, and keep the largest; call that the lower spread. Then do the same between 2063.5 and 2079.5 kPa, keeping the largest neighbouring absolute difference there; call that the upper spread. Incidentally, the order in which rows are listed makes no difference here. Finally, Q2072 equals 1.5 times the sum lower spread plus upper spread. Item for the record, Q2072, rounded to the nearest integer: 11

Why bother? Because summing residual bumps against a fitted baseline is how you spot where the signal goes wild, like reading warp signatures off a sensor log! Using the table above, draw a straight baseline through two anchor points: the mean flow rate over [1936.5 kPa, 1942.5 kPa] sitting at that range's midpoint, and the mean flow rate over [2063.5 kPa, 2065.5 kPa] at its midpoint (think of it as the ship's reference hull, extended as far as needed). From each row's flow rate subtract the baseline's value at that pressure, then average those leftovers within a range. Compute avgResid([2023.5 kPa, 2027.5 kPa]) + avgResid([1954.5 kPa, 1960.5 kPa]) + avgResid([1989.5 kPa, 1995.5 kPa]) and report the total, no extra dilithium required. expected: -13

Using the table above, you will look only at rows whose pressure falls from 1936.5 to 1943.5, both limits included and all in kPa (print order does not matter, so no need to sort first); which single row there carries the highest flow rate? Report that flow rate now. 32.7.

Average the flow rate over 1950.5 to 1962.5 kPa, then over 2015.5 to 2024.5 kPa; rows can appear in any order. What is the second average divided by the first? 1.53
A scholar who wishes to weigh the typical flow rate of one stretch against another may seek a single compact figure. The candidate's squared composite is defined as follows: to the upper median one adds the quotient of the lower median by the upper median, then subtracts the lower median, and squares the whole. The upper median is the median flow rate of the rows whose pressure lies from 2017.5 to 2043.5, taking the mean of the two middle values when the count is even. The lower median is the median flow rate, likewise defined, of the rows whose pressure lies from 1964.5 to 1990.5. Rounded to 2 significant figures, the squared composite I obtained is 67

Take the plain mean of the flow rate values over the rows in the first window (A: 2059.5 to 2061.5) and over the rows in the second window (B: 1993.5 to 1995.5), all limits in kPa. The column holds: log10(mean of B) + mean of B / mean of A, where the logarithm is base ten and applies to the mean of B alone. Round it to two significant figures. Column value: 2.3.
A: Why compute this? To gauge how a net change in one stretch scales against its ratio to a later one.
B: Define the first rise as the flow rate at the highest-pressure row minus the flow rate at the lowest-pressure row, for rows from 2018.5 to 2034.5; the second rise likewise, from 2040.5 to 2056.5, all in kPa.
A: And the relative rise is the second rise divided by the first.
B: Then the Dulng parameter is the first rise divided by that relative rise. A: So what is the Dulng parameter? -2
